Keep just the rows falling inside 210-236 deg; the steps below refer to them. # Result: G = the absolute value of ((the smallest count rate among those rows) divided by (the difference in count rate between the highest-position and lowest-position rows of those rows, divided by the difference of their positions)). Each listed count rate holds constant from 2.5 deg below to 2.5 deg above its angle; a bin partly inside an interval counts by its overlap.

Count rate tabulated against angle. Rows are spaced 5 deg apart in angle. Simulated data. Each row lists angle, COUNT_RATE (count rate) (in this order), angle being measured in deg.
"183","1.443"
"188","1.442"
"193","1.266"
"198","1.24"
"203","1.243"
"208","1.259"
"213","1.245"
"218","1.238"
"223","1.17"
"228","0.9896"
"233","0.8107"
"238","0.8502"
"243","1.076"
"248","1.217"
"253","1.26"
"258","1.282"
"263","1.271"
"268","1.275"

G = 37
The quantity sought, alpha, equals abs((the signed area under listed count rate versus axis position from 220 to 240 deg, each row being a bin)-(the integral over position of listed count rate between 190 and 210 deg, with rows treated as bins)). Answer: 5.8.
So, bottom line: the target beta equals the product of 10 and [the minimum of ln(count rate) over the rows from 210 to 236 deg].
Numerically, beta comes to -2.1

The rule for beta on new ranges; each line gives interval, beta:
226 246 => -2.1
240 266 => 0.7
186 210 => 2.2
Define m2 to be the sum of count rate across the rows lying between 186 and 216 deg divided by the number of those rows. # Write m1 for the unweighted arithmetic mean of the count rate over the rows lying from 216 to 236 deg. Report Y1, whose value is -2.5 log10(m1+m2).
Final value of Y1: -0.92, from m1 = 1.05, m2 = 1.28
